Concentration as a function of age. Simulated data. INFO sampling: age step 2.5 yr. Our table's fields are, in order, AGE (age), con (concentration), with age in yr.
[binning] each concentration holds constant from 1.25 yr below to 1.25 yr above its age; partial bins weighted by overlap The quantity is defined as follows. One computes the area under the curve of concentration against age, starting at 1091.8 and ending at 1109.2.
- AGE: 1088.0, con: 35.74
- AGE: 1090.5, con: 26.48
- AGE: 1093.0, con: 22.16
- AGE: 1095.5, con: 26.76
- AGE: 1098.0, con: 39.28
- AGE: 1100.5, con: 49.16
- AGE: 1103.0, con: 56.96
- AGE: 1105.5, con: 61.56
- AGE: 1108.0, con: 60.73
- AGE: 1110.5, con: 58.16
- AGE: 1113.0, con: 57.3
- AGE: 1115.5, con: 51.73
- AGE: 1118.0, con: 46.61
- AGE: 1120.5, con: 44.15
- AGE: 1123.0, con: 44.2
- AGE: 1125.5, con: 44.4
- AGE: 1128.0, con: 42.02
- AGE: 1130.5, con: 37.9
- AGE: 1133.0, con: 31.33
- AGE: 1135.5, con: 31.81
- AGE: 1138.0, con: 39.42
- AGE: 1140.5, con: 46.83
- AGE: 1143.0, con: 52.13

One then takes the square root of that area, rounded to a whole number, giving 28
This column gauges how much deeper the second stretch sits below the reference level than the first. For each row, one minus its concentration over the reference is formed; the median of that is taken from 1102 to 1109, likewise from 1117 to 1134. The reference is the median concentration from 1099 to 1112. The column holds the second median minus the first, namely 0.29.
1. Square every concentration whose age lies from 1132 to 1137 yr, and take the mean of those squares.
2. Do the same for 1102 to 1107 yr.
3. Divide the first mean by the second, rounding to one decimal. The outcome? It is 0.3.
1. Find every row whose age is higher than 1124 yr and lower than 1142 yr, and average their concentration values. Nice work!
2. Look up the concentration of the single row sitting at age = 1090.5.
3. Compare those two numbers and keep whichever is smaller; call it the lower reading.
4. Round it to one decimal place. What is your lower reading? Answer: 26.5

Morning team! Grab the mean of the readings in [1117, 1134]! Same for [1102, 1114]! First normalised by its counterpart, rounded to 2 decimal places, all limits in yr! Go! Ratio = 0.70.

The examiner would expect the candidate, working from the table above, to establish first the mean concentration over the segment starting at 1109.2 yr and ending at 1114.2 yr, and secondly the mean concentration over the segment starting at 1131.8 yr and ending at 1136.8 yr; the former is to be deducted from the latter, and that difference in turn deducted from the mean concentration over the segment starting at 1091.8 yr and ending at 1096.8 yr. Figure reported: 51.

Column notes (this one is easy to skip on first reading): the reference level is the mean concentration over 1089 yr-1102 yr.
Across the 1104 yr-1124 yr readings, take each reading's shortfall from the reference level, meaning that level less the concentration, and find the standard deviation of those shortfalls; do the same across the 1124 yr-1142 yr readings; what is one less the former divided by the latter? -0.2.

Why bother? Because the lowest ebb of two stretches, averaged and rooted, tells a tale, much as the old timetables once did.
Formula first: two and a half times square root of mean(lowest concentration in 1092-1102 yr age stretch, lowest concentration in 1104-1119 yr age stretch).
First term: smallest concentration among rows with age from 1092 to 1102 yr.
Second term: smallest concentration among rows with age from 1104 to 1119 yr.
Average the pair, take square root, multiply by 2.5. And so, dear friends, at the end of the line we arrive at 15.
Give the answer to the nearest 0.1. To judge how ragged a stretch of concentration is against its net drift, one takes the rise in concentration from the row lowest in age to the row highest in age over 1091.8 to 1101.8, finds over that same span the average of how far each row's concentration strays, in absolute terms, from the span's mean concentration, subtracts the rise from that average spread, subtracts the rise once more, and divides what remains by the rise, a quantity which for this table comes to -1.6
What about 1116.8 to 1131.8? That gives -2.2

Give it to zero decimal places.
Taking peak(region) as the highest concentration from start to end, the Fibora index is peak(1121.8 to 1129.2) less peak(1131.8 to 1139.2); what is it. 5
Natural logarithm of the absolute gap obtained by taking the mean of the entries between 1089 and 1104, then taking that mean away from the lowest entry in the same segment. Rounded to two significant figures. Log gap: 2.7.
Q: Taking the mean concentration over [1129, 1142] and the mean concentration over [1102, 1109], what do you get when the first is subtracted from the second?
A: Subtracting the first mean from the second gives 22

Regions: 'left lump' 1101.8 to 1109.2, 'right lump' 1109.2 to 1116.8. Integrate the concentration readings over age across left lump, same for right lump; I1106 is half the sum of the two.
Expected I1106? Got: 433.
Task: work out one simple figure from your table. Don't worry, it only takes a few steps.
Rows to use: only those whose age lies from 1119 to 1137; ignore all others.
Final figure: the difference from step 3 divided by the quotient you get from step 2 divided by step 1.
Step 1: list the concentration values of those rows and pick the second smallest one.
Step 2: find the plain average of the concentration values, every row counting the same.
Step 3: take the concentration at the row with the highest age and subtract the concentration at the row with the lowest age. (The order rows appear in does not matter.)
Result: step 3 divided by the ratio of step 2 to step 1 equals -10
